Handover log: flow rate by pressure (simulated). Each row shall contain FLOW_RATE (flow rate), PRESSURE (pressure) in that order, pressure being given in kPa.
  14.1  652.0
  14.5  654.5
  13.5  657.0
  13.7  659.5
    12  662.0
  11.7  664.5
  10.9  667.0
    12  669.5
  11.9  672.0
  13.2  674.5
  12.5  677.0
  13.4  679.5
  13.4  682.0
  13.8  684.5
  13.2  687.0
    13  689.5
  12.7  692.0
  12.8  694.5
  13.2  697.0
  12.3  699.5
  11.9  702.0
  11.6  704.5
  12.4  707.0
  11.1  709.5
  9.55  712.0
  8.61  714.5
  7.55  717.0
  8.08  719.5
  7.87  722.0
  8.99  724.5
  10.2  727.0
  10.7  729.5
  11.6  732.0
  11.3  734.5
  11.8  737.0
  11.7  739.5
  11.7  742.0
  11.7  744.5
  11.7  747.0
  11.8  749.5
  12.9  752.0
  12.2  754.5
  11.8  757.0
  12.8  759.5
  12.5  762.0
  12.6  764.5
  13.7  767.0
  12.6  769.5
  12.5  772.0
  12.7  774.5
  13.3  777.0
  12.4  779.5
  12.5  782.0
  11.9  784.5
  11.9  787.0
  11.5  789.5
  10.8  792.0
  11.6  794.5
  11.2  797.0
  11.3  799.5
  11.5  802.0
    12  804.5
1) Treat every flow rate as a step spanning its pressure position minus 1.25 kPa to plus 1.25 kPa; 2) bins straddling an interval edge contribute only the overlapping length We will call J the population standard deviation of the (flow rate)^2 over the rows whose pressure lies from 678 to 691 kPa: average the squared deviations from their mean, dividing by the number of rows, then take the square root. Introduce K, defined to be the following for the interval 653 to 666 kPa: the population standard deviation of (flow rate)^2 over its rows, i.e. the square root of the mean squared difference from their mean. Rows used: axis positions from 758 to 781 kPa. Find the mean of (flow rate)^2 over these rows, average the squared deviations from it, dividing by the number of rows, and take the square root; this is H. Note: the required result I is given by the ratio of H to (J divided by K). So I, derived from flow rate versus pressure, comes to 41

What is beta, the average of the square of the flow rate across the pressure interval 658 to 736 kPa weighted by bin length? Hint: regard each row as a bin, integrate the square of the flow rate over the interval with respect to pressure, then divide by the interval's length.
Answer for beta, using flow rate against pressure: 136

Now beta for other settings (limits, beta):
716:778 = 134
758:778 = 164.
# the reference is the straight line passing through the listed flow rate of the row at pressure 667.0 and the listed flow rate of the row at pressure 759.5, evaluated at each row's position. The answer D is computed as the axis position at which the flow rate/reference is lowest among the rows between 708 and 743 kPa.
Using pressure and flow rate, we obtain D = 717.0 kPa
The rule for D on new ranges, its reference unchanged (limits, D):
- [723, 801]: 724.5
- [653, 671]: 667.0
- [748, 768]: 757.0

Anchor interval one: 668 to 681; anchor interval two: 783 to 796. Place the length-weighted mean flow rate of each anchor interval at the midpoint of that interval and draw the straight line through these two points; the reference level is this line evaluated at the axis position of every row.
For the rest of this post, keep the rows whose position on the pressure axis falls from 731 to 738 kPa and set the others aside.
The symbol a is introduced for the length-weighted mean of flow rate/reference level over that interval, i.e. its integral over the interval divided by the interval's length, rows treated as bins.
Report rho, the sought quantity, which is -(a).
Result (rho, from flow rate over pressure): -0.96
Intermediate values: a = 0.96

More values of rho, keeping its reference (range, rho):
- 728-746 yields -0.96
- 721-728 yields -0.74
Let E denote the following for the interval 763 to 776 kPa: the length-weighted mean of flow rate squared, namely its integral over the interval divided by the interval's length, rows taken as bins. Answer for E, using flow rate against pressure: 165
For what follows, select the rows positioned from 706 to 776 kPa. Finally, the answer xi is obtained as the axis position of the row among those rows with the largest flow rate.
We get 767.0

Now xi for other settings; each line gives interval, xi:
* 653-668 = 654.5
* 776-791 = 777.0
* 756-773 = 767.0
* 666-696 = 684.5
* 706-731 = 707.0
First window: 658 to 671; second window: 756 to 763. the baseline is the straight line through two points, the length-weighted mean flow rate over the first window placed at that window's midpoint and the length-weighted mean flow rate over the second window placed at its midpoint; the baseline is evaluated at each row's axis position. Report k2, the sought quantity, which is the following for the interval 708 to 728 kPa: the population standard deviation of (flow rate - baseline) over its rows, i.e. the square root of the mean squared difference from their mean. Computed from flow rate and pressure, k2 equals 1.2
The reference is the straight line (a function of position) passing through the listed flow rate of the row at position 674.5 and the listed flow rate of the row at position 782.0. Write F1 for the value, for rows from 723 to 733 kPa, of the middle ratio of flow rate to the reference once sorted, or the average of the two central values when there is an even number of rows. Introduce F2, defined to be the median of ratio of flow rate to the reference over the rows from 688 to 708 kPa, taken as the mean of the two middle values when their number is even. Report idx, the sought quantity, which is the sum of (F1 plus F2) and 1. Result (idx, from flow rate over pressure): 2.78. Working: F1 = 0.81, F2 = 0.96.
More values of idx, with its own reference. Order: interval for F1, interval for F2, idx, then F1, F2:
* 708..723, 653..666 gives 2.66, 0.65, 1.01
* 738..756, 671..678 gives 2.87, 0.92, 0.95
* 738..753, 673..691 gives 2.92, 0.92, 1.01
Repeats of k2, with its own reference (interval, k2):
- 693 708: 0.5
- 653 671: 1.2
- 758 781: 0.4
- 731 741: 0.2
